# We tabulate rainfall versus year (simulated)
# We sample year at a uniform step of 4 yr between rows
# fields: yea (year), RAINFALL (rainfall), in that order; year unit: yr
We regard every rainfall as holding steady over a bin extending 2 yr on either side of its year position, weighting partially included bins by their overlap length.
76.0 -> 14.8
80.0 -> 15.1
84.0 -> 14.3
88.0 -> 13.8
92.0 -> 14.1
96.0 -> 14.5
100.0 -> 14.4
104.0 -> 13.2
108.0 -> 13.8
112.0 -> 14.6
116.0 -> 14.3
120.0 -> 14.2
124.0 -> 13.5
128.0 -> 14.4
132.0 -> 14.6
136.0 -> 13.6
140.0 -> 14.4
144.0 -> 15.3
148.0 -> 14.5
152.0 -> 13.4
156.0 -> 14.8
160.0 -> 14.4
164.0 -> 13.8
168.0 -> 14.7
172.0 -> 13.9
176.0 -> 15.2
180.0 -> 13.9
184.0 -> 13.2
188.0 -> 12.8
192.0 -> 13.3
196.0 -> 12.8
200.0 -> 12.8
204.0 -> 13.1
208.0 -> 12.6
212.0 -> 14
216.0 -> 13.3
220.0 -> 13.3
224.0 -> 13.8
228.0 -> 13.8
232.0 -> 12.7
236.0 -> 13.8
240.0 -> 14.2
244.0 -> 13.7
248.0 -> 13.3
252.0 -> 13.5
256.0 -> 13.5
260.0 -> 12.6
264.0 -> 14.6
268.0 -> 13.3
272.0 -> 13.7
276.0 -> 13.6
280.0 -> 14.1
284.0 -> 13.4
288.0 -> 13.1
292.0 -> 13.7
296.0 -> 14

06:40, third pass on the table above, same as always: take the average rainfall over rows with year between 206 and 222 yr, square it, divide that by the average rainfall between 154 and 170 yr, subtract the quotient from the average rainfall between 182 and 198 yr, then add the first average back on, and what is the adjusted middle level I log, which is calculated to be 14.1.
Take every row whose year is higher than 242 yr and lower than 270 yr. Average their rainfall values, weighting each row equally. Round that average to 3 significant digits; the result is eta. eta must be 13.5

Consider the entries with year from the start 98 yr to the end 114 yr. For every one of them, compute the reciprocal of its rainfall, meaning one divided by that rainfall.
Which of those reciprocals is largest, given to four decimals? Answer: 0.0758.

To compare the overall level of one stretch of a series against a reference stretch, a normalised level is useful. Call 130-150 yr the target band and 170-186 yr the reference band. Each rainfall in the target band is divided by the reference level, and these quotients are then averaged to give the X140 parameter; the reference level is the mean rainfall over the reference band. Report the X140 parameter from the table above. 1.03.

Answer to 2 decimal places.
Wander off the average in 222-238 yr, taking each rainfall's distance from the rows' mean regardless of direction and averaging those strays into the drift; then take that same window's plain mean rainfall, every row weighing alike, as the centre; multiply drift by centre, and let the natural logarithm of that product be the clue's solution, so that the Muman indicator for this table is 1.72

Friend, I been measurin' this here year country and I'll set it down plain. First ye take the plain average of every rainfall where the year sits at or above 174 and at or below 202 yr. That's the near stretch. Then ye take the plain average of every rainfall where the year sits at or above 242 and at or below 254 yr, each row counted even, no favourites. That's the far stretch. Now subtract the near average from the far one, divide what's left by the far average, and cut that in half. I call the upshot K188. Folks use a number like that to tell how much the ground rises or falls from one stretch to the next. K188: 0.003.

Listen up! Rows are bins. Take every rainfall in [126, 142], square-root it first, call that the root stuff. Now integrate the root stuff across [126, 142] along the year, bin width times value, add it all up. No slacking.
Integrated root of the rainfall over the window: 60.4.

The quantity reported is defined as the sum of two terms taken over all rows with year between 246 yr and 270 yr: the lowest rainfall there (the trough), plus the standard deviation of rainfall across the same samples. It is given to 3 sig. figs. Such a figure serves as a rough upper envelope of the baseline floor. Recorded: 13.2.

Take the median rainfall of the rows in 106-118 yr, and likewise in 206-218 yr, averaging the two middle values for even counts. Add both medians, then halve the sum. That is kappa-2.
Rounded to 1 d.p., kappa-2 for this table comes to 13.8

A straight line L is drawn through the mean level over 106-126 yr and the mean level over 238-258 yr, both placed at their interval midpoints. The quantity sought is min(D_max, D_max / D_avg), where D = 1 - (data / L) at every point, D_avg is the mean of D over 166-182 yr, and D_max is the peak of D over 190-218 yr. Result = -2.2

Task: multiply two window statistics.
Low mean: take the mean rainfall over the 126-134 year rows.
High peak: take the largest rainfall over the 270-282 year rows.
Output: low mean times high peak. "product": 204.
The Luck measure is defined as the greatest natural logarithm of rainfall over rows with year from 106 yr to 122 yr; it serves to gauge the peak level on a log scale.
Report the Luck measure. 2.681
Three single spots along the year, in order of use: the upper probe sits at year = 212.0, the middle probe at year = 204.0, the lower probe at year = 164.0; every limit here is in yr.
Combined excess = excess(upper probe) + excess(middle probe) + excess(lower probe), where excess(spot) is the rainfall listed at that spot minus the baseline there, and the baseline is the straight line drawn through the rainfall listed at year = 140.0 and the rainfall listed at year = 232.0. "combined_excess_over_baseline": 0.7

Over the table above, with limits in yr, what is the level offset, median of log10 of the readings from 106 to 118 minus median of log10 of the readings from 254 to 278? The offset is 0.023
